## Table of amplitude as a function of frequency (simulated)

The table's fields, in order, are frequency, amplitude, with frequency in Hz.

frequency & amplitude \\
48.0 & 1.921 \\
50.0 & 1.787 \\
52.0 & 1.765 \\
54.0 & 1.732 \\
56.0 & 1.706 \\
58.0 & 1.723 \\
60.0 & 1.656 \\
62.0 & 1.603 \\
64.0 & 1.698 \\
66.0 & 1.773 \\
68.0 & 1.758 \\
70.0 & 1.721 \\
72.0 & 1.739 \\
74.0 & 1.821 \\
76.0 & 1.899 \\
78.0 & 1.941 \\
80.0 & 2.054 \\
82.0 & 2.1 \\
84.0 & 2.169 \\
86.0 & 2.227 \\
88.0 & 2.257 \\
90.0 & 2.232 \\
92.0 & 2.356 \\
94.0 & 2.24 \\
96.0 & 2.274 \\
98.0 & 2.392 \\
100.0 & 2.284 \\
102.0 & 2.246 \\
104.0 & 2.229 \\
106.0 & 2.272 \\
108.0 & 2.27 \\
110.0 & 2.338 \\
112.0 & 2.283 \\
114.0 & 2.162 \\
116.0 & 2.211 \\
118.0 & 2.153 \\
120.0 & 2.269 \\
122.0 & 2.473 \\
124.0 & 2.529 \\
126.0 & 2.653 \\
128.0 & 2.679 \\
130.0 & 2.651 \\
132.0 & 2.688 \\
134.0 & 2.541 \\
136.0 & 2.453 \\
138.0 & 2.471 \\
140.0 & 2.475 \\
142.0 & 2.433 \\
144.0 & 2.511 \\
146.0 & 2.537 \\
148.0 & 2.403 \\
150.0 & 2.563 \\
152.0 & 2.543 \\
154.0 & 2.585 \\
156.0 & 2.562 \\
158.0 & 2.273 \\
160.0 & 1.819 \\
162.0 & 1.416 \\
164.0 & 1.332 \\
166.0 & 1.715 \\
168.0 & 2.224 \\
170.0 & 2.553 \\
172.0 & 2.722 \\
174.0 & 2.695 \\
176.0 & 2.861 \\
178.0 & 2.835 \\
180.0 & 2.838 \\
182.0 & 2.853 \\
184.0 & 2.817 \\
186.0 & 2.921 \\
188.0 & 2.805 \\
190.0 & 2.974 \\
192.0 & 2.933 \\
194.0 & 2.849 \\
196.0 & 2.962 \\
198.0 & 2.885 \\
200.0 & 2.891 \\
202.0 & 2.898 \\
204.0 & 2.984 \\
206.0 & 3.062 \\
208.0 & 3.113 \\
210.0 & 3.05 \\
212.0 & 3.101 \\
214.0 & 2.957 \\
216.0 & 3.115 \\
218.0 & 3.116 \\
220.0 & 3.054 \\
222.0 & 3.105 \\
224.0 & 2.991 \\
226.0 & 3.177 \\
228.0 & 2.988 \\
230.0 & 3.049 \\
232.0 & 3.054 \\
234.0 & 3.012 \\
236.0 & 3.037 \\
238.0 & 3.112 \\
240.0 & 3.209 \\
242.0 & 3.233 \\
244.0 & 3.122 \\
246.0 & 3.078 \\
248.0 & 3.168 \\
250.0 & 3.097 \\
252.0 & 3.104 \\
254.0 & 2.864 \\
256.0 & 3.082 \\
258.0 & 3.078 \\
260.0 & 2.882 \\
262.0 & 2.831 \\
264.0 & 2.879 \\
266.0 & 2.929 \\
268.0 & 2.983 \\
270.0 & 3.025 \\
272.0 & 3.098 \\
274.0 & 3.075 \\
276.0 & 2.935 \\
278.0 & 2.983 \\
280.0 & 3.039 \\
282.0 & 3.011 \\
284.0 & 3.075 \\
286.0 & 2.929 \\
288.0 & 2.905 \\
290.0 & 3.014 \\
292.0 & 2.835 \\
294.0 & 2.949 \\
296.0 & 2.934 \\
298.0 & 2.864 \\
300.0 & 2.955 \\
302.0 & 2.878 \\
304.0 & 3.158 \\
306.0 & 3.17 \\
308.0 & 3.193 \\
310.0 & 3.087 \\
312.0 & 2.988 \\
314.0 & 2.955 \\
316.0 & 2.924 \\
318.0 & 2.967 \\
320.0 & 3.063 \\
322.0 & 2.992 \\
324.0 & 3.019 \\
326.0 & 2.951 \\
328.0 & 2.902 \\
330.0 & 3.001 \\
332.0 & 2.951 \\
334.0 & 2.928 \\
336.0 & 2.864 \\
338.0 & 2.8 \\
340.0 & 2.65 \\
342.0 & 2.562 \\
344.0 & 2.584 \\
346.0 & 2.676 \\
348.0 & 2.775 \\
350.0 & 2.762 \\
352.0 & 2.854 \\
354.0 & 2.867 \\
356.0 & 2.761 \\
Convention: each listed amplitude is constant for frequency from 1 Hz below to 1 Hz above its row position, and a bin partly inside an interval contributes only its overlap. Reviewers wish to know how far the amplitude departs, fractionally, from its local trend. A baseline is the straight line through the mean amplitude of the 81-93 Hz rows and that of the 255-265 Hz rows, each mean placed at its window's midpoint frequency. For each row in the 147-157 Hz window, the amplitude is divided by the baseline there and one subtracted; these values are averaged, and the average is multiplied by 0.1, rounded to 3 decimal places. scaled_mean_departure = 0.001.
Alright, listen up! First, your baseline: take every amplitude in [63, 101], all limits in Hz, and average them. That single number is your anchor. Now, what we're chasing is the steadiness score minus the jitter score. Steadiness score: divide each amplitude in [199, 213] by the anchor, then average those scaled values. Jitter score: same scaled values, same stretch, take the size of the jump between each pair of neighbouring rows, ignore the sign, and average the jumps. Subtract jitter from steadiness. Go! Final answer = 1.44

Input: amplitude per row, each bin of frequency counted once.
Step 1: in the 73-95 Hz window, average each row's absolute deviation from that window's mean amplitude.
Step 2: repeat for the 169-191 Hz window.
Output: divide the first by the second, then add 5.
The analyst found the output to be 6.7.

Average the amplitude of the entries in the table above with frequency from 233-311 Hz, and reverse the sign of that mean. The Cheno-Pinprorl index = -3.02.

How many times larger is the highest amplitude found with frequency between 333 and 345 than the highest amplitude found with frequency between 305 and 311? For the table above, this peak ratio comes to 0.92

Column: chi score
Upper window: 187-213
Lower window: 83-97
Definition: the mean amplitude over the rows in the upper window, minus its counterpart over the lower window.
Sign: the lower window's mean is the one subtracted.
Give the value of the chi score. 0.7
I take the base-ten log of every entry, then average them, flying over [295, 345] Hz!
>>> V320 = 0.47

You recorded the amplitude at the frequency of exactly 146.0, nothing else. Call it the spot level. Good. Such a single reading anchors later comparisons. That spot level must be 2.537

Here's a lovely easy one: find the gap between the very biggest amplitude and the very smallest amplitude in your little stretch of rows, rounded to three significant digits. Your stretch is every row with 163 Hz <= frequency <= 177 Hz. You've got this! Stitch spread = 1.53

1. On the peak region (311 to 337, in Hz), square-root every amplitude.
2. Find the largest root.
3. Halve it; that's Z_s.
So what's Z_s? 0.875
